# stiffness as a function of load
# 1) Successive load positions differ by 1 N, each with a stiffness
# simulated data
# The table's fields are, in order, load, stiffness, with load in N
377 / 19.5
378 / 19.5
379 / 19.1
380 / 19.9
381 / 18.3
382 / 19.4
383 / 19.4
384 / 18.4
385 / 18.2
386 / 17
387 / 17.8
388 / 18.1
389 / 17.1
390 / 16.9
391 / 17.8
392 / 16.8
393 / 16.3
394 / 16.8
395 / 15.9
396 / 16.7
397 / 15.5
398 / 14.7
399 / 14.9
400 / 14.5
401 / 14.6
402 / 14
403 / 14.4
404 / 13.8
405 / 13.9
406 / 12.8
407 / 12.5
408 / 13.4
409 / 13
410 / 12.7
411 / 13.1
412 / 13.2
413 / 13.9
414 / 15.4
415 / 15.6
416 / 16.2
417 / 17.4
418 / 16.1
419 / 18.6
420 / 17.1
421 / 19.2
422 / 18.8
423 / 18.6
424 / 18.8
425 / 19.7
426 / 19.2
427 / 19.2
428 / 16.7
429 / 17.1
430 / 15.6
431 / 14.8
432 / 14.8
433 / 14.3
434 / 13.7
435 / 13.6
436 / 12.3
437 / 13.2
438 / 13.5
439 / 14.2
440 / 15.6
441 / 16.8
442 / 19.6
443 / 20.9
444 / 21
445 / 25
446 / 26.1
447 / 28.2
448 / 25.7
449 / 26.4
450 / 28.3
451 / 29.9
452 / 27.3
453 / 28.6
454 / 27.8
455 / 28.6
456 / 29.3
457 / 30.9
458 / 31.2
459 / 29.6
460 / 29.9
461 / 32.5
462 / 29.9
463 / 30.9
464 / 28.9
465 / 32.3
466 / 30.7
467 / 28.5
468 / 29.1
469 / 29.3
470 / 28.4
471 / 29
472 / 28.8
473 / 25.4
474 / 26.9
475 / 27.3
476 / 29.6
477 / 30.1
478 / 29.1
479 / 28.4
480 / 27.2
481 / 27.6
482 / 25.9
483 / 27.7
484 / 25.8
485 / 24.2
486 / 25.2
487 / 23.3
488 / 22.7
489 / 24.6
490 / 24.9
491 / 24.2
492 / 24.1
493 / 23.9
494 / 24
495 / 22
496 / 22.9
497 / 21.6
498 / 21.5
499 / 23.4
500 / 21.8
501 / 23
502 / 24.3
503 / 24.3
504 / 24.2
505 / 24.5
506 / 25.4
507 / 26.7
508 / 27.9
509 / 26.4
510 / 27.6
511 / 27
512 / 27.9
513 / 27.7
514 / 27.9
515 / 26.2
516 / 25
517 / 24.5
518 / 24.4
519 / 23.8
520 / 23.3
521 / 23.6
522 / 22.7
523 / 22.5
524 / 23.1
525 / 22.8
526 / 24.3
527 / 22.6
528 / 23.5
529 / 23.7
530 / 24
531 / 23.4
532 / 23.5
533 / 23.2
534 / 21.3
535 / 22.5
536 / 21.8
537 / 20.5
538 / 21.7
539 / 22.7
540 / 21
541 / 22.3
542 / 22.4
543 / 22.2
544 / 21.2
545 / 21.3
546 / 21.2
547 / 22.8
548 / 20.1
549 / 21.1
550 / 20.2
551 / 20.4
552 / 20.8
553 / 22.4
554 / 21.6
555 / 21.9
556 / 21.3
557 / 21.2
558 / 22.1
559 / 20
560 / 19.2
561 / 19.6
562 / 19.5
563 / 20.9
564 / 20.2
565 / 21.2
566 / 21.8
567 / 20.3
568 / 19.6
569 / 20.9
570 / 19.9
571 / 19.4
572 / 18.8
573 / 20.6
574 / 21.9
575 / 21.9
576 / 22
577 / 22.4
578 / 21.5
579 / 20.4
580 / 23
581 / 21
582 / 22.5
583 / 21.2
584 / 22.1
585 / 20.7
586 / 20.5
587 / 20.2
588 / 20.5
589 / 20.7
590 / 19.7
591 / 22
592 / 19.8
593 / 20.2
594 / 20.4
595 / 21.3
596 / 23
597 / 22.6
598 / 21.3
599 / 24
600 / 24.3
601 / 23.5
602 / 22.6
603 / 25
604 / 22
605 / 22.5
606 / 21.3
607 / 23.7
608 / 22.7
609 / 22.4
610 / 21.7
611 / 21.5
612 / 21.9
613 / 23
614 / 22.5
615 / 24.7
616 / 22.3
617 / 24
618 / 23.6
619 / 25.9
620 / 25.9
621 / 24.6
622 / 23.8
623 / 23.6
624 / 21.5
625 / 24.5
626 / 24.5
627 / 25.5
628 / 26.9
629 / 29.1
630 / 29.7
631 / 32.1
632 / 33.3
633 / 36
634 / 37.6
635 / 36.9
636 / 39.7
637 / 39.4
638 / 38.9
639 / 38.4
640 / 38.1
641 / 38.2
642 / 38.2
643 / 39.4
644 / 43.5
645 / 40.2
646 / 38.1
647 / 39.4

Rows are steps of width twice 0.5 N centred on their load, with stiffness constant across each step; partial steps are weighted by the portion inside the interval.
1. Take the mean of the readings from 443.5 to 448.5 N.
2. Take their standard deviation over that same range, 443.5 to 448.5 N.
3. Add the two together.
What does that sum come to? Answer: 28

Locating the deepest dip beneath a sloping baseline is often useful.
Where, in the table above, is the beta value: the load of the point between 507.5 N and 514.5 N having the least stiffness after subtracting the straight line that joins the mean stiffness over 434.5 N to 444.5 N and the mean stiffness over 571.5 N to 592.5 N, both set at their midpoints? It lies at 509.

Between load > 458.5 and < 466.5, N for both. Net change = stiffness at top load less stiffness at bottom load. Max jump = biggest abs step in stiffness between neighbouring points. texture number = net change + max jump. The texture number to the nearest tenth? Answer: 4.5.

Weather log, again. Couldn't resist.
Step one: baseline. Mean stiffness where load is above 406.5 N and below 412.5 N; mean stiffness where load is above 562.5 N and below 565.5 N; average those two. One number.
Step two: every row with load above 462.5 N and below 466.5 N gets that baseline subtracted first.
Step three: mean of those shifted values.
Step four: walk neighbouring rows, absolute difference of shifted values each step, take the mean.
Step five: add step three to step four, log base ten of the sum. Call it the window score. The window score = 1.21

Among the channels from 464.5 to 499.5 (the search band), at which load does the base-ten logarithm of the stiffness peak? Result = 465 N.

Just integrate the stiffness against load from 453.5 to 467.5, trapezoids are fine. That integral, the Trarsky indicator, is 421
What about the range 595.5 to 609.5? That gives 321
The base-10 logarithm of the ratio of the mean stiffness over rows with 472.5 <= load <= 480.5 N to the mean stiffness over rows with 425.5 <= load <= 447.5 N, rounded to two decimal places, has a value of 0.20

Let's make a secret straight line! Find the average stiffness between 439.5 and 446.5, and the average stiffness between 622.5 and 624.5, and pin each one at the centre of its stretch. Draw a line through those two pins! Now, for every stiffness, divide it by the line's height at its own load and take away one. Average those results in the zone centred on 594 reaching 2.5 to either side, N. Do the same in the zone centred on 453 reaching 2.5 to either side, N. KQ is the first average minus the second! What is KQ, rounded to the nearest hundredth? -0.43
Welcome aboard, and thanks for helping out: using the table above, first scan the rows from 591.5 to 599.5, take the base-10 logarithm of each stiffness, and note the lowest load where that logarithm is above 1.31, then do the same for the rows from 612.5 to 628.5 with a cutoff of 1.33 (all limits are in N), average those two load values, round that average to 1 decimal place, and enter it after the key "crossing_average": 604.0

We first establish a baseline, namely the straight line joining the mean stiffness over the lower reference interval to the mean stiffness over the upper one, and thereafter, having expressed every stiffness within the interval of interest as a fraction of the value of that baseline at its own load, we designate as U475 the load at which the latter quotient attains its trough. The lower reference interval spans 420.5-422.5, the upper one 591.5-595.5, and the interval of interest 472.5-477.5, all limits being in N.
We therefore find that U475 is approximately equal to 473 N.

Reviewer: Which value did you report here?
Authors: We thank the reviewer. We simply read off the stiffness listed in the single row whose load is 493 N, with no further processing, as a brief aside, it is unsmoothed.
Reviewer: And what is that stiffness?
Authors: 23.9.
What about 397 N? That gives 15.5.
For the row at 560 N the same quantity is 19.2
